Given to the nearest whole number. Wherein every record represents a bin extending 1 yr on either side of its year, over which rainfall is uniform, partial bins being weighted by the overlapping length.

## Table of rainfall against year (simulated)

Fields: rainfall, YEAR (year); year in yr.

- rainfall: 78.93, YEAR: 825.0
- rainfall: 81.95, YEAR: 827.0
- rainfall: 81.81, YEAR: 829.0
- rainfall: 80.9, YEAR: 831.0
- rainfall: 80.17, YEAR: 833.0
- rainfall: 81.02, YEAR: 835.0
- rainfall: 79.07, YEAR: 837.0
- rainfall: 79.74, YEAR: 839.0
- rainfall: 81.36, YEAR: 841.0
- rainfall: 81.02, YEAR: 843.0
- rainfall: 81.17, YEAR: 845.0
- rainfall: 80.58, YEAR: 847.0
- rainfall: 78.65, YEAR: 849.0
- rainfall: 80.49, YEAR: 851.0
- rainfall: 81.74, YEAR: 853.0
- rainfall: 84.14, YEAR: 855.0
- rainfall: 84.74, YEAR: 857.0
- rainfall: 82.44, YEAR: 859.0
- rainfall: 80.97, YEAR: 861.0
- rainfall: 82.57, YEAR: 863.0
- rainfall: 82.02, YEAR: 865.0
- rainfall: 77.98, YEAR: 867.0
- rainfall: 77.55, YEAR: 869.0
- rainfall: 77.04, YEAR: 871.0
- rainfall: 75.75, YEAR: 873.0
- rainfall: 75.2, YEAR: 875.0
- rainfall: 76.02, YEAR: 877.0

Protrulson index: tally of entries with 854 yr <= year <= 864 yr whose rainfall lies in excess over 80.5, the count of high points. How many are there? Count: 5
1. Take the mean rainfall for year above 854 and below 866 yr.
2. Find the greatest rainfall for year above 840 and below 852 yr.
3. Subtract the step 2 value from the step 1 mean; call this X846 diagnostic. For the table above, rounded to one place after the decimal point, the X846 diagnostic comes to 1.5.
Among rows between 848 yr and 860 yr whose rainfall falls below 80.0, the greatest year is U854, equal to 849.0 yr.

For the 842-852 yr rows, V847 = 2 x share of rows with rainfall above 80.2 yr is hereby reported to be 1.6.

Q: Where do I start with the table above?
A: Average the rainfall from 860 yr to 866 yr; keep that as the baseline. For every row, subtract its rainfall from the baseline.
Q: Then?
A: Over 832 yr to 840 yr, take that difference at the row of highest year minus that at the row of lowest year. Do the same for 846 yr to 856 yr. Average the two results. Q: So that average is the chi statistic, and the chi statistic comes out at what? -1.6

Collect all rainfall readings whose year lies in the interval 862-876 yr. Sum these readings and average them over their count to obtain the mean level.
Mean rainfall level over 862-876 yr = 78.3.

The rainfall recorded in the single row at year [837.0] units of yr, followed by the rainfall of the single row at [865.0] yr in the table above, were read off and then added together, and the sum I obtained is 161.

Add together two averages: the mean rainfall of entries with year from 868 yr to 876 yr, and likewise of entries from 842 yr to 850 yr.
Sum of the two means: 157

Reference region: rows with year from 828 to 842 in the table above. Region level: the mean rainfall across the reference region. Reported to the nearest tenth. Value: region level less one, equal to 79.6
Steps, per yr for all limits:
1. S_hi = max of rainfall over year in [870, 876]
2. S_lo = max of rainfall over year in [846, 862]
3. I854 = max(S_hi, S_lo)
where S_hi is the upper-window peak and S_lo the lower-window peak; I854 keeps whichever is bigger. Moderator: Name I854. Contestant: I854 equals 84.7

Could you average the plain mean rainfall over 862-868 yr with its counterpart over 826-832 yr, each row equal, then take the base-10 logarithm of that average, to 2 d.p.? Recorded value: 1.91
